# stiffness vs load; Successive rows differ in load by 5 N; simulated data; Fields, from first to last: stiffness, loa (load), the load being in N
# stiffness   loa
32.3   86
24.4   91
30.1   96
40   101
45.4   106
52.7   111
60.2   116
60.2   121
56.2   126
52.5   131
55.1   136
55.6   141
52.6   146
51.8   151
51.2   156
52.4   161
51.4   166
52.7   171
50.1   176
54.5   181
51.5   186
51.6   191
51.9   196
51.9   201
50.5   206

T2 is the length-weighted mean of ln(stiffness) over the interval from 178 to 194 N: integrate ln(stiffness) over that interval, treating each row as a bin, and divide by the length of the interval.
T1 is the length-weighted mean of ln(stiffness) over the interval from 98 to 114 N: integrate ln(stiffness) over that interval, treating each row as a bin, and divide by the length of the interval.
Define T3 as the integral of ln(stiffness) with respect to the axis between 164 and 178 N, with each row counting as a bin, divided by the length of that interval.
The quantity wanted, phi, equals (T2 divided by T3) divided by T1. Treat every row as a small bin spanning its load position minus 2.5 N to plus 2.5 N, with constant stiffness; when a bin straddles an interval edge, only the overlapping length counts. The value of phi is 0.263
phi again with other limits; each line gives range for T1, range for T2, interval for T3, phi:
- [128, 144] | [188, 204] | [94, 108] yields 0.271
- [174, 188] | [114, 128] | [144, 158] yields 0.261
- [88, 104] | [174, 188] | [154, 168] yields 0.291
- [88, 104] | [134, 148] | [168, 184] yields 0.293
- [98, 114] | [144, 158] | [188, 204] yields 0.262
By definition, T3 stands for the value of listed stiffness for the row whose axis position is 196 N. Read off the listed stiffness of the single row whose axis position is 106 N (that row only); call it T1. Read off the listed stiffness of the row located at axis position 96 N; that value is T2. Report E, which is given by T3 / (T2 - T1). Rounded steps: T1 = 45.4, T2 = 30.1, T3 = 51.9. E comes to -3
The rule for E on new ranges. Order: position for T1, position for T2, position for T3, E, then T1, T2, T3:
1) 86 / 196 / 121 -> 3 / 32.3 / 51.9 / 60.2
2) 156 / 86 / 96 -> -2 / 51.2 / 32.3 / 30.1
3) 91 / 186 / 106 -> 2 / 24.4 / 51.5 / 45.4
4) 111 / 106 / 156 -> -7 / 52.7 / 45.4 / 51.2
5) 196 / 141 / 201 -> 14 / 51.9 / 55.6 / 51.9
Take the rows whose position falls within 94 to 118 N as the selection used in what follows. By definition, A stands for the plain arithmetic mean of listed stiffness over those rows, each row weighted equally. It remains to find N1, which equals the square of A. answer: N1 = 2087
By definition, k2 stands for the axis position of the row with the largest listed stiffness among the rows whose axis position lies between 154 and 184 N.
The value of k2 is 181 N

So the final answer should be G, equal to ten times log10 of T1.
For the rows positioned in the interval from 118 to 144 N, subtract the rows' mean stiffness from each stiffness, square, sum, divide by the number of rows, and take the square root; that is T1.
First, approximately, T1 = 2.5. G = 4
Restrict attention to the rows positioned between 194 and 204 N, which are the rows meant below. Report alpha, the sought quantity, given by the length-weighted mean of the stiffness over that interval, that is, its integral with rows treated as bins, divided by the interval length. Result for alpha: 52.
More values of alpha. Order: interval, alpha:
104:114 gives 50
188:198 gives 52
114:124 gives 60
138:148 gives 54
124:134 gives 54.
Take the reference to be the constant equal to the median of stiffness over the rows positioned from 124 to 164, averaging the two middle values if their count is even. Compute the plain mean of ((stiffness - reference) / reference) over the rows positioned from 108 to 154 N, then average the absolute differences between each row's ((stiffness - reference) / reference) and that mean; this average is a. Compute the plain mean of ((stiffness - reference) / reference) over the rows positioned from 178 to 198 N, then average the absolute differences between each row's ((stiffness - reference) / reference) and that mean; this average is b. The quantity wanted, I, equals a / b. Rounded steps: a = 0.048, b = 0.020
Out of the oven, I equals 2.4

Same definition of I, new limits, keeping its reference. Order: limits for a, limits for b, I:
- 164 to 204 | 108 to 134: 0.3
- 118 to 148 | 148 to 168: 4.9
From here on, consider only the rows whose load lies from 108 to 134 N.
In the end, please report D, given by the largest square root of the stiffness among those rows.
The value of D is 7.76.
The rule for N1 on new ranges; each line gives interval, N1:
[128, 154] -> 2864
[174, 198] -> 2696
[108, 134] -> 3176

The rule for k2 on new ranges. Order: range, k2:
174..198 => 181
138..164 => 141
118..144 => 121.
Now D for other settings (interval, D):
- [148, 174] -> 7.26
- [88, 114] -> 7.26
